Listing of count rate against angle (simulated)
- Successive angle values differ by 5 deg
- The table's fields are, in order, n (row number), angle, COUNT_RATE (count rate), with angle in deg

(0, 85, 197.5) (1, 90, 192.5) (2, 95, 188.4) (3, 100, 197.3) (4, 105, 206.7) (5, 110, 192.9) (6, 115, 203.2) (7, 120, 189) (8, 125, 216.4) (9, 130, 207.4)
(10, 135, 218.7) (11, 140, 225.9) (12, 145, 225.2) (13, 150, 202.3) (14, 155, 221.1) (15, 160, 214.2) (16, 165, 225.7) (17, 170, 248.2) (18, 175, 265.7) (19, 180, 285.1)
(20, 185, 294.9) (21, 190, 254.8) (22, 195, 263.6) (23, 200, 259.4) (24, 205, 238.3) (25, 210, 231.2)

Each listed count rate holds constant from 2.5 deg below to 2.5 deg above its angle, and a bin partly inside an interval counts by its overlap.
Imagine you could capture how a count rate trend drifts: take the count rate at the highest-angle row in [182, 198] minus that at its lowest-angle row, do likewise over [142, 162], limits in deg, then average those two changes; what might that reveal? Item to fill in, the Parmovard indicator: -21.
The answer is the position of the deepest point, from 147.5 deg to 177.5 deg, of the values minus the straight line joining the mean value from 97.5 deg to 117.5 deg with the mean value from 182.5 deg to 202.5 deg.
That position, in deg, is 150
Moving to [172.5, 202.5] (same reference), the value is 200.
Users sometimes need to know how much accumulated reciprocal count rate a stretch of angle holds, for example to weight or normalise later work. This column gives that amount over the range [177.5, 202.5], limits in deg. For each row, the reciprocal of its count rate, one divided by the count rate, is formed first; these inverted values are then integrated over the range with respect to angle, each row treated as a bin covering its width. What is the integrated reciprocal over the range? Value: 0.092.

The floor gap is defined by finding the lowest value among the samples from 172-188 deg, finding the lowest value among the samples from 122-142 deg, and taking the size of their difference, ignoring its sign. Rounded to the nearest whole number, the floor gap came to 58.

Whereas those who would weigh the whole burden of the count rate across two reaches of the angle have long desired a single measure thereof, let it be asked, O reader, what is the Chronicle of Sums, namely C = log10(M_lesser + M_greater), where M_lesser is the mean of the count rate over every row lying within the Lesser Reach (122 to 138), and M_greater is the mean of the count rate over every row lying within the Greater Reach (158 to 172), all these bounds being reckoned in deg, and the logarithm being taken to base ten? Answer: 2.65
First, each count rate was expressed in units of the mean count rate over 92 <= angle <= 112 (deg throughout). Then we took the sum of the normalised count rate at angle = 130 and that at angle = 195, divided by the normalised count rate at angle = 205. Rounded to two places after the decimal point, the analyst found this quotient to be 1.98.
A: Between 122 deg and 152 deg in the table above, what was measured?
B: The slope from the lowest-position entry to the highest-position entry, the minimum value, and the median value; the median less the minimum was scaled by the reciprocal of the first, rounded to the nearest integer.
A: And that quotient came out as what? -27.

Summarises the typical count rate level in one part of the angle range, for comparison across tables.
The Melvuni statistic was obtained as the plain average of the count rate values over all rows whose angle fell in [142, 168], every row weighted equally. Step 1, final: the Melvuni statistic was 218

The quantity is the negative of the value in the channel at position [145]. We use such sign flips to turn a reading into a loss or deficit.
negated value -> -225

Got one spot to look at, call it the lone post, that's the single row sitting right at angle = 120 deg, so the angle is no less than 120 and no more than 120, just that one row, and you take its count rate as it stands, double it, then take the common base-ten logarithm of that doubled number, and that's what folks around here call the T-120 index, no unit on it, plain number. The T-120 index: 2.58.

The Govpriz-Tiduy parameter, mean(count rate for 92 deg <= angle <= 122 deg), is 196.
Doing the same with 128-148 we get 219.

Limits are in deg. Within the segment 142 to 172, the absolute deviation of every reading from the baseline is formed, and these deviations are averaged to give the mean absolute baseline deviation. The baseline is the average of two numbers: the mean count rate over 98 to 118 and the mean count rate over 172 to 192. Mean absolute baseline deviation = 18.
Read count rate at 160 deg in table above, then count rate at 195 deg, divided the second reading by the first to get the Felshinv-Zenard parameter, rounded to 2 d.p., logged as 1.23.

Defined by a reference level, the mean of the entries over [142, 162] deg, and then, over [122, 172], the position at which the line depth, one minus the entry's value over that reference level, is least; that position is 170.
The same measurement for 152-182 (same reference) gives 180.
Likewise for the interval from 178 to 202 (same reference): 185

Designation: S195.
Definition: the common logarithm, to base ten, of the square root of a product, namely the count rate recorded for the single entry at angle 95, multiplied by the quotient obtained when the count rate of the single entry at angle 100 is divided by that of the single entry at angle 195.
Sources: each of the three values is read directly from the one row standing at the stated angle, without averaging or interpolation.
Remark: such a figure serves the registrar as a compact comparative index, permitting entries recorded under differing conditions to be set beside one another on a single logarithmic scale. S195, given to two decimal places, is 1.07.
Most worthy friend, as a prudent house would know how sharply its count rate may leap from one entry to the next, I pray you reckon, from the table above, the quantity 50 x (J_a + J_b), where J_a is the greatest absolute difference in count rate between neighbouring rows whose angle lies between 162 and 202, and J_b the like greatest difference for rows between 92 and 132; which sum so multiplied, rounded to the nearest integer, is 3375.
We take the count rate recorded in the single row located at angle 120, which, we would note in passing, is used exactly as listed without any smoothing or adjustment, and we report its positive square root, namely 13.7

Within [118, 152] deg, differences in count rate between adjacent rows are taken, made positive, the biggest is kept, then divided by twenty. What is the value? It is 1.37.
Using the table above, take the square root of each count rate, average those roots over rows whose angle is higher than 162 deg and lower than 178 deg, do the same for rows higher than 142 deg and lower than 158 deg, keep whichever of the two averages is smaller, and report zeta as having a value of 14.7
